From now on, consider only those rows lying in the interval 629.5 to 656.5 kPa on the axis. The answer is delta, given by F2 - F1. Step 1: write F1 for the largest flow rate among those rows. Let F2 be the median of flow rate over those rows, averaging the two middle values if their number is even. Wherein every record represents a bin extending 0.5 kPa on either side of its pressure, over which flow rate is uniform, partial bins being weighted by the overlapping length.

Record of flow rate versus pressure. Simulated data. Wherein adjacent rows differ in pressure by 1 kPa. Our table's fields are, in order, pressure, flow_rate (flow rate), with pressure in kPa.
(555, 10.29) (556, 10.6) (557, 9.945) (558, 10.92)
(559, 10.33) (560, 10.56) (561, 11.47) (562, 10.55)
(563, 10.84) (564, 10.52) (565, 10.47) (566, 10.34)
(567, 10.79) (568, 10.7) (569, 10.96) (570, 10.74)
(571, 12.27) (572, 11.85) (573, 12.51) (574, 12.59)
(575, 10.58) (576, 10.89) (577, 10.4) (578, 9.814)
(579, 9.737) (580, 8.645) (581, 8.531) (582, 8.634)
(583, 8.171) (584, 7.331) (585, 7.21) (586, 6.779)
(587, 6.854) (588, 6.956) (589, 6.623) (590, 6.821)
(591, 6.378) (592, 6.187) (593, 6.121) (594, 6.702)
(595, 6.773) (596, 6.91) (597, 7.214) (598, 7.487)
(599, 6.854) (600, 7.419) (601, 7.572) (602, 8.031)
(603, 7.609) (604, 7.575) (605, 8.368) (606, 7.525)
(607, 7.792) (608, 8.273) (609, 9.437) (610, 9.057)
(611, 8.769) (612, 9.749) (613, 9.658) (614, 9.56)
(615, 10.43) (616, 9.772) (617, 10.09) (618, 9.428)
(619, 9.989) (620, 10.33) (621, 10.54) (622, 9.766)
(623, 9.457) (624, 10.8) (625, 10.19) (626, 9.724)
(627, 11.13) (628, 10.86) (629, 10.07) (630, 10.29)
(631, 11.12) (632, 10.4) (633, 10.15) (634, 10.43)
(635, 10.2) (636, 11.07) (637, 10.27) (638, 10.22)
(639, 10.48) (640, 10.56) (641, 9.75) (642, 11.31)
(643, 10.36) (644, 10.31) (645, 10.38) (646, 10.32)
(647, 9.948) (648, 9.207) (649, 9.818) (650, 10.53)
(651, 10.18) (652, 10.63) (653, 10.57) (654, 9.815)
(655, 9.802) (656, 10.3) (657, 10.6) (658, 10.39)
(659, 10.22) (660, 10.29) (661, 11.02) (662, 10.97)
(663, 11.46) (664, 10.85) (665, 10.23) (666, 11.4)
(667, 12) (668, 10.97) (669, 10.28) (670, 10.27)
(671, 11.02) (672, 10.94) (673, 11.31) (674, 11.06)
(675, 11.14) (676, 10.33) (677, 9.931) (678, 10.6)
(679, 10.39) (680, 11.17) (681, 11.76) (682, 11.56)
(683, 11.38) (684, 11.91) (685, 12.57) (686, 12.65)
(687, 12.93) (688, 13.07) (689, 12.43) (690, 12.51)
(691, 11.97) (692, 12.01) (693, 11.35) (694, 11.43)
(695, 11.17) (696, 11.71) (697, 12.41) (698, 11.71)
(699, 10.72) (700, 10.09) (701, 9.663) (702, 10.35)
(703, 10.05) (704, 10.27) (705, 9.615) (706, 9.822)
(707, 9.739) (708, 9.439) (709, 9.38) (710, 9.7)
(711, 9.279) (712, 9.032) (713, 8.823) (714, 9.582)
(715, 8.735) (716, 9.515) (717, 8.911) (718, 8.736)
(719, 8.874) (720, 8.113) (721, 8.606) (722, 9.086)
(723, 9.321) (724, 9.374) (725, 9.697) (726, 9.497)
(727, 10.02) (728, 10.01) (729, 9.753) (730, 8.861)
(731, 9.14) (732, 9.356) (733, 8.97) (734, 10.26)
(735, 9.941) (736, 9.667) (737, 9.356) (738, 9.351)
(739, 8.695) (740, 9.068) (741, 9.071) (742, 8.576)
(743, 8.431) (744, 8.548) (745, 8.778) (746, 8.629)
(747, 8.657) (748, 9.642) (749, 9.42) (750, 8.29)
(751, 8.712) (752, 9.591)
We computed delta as -1.00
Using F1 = 11.31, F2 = 10.3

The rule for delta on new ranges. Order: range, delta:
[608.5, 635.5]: -1.04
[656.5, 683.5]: -1.03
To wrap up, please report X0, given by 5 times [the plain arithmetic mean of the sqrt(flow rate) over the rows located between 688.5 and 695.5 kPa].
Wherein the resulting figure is 17.2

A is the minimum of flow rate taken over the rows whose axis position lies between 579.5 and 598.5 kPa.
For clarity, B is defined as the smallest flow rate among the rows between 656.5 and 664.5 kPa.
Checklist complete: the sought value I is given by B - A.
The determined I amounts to 4.1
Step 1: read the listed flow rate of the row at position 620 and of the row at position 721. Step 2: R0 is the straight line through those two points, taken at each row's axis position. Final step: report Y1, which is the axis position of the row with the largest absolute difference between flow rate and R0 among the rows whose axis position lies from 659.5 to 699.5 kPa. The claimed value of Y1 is 688 kPa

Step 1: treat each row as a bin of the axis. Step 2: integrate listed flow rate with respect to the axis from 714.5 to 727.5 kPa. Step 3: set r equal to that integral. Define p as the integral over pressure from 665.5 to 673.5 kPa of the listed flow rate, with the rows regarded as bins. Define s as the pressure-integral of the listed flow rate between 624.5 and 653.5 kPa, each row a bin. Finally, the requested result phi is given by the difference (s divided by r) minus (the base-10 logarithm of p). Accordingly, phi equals 1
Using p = 88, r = 118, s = 300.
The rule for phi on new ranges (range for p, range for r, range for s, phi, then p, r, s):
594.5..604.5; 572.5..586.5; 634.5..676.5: 1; 73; 132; 443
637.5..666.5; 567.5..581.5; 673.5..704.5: 0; 302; 150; 352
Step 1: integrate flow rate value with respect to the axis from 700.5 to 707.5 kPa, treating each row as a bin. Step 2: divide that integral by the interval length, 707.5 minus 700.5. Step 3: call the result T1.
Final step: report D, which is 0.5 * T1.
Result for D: 5.0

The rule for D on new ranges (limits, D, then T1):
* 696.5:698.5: 6.0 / 12.1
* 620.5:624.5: 5.1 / 10.1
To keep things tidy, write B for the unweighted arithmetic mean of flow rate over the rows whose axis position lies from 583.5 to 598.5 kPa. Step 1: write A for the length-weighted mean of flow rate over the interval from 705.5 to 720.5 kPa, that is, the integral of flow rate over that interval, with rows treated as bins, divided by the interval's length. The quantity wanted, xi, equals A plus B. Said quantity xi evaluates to 16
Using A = 9.2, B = 6.8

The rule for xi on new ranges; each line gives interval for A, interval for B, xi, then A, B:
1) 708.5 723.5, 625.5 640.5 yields 20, 9.0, 10.5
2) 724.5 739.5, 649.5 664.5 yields 20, 9.5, 10.5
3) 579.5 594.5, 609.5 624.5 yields 17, 7.2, 9.8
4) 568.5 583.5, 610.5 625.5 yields 20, 10.4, 9.9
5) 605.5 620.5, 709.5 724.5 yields 18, 9.3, 9.0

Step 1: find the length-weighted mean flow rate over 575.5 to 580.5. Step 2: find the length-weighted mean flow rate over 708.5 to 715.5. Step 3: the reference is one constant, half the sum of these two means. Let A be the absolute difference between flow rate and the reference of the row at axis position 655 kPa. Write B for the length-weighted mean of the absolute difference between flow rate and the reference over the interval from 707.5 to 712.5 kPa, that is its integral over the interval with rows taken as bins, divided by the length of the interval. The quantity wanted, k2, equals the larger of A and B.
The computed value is 0.2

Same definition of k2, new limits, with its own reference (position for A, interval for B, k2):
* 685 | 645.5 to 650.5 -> 3.0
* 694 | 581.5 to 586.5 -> 1.9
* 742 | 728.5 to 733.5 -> 1.0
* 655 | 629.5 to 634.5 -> 0.9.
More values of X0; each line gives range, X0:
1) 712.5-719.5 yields 15.0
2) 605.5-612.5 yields 14.7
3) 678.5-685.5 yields 17.0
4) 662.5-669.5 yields 16.6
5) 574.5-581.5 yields 15.6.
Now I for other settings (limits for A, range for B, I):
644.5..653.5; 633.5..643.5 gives 0.5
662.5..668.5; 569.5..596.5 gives -4.1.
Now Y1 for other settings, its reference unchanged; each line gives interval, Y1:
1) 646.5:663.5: 663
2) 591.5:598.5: 593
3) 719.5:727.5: 727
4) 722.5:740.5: 734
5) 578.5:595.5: 593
